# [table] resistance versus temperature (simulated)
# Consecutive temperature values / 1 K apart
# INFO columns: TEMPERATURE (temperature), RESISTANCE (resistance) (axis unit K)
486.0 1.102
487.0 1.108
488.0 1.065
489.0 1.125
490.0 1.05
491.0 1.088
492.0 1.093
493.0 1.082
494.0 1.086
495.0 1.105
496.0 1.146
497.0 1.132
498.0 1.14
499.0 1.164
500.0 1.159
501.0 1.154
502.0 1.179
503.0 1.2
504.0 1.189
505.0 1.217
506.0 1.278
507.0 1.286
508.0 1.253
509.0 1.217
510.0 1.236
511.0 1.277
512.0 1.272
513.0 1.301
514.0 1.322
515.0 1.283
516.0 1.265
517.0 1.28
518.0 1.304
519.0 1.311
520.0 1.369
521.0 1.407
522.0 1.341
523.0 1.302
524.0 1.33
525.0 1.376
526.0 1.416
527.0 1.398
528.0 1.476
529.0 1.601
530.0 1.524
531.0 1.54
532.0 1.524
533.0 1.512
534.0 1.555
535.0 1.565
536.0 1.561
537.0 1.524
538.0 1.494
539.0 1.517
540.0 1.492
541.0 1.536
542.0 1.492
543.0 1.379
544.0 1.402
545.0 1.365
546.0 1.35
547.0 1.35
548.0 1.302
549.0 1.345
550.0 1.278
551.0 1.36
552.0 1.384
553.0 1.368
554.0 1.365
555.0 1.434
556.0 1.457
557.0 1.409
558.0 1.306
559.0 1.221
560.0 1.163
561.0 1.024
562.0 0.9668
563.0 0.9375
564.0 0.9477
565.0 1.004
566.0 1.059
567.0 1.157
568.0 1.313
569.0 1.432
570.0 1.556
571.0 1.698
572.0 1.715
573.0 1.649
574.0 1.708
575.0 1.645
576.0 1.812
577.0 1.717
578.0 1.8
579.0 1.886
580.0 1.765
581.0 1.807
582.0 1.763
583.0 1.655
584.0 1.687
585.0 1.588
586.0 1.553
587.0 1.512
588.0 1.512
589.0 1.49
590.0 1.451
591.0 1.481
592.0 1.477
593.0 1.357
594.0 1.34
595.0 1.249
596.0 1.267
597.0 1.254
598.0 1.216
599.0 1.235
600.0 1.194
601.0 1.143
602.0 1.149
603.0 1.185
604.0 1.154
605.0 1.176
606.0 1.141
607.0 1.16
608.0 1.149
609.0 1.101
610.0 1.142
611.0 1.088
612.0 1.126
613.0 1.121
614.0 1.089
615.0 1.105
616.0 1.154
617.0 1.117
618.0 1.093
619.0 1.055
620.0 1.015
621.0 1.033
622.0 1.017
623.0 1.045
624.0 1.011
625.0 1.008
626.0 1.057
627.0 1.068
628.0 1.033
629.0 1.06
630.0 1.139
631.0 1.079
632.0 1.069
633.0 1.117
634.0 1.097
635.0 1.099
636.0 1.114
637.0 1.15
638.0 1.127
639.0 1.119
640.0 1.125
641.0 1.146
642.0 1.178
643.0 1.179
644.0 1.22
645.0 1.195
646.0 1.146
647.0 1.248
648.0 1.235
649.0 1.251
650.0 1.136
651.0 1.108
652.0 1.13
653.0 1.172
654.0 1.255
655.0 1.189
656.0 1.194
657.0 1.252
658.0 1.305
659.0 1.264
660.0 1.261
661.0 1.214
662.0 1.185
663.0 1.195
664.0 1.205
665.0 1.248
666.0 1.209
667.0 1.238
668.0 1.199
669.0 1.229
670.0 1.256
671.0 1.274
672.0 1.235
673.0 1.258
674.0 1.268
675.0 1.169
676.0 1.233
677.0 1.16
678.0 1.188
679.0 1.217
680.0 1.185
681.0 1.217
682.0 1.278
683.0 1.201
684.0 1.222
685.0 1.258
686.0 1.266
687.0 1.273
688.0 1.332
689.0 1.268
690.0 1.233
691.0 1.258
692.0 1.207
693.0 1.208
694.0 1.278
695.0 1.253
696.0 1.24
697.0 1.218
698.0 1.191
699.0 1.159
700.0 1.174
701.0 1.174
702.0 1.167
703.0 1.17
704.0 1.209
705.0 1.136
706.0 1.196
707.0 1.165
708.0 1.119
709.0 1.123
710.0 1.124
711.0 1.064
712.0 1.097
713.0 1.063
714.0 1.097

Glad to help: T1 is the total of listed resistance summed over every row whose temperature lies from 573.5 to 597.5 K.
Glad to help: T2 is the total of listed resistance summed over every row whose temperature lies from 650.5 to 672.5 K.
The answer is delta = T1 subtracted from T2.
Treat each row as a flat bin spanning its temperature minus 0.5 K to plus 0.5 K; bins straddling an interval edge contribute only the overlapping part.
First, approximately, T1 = 38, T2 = 27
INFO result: -11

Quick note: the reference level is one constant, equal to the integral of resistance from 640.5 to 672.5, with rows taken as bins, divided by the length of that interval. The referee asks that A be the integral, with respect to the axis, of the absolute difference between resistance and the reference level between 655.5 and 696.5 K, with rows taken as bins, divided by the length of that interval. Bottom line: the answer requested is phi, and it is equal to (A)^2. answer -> 0.0013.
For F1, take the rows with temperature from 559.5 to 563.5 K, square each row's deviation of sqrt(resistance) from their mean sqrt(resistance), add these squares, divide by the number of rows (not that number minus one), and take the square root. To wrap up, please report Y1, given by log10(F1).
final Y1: -1.4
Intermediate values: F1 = 0.042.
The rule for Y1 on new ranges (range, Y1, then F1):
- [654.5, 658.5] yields -1.7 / 0.021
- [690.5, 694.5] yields -1.9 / 0.014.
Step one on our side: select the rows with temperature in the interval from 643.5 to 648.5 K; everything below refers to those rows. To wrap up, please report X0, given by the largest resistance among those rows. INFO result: 1.248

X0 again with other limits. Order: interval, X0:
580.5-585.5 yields 1.807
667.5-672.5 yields 1.274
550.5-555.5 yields 1.434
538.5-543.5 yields 1.536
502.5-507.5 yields 1.286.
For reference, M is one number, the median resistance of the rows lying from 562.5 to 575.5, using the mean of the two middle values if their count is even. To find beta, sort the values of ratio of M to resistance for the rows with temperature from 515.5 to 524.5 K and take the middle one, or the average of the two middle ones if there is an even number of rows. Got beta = 1.09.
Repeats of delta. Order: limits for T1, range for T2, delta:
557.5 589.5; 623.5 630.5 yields -40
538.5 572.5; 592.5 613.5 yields -20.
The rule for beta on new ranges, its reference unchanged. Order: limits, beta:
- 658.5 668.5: 1.18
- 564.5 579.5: 0.87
